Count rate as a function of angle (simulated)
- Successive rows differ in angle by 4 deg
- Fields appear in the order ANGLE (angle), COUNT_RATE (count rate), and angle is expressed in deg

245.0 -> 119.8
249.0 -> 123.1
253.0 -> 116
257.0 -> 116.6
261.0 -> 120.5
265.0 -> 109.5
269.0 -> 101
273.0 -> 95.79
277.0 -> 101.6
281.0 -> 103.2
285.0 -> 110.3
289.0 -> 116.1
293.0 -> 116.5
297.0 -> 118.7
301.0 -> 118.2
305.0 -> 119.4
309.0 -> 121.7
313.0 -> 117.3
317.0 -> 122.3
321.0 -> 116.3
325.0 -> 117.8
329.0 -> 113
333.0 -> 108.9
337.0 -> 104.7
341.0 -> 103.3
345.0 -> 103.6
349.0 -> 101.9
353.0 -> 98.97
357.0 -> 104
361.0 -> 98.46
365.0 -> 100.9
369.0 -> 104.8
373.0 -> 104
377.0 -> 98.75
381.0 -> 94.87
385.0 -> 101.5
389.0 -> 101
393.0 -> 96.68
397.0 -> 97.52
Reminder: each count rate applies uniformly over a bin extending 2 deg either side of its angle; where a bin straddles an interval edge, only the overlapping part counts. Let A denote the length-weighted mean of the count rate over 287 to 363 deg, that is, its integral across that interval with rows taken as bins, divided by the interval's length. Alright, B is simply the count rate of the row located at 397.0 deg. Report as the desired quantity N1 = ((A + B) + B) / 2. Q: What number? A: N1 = 153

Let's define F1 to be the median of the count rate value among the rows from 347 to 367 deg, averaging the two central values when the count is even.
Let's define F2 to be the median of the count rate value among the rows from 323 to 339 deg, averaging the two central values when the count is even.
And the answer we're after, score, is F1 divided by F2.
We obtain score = 0.91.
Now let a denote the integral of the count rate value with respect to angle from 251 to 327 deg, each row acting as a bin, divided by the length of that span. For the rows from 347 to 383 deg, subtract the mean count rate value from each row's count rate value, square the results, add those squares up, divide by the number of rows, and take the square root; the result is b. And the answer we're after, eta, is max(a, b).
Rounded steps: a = 114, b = 3.1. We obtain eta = 114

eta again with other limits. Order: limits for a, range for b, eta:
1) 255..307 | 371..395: 111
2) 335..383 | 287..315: 102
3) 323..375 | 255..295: 105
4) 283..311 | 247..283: 117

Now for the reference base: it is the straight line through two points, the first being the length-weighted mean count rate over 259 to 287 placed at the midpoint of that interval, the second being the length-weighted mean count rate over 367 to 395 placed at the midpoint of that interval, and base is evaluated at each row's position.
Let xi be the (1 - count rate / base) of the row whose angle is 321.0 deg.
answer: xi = -0.12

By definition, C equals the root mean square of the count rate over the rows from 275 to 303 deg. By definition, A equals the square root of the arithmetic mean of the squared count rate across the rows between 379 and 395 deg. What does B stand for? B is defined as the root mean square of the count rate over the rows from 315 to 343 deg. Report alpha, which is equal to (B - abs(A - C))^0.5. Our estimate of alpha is 9.9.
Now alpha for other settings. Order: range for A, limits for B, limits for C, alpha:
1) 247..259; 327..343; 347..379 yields 9.5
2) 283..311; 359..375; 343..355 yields 9.3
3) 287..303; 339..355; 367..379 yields 9.3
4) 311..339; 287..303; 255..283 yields 10.5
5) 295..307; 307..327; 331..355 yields 10.2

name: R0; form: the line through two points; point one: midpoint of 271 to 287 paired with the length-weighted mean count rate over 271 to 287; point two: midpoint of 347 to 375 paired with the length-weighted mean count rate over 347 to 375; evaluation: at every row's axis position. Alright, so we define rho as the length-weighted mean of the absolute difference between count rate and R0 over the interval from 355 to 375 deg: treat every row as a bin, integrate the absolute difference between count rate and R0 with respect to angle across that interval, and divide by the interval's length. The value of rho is 2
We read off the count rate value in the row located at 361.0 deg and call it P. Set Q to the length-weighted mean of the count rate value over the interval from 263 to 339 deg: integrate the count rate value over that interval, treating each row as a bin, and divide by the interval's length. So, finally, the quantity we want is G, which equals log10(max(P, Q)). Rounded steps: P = 98.46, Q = 112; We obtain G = 2.05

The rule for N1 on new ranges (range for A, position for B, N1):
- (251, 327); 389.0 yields 158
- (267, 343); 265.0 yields 165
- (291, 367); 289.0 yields 172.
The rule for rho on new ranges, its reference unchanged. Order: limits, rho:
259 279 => 7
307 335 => 14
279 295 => 9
